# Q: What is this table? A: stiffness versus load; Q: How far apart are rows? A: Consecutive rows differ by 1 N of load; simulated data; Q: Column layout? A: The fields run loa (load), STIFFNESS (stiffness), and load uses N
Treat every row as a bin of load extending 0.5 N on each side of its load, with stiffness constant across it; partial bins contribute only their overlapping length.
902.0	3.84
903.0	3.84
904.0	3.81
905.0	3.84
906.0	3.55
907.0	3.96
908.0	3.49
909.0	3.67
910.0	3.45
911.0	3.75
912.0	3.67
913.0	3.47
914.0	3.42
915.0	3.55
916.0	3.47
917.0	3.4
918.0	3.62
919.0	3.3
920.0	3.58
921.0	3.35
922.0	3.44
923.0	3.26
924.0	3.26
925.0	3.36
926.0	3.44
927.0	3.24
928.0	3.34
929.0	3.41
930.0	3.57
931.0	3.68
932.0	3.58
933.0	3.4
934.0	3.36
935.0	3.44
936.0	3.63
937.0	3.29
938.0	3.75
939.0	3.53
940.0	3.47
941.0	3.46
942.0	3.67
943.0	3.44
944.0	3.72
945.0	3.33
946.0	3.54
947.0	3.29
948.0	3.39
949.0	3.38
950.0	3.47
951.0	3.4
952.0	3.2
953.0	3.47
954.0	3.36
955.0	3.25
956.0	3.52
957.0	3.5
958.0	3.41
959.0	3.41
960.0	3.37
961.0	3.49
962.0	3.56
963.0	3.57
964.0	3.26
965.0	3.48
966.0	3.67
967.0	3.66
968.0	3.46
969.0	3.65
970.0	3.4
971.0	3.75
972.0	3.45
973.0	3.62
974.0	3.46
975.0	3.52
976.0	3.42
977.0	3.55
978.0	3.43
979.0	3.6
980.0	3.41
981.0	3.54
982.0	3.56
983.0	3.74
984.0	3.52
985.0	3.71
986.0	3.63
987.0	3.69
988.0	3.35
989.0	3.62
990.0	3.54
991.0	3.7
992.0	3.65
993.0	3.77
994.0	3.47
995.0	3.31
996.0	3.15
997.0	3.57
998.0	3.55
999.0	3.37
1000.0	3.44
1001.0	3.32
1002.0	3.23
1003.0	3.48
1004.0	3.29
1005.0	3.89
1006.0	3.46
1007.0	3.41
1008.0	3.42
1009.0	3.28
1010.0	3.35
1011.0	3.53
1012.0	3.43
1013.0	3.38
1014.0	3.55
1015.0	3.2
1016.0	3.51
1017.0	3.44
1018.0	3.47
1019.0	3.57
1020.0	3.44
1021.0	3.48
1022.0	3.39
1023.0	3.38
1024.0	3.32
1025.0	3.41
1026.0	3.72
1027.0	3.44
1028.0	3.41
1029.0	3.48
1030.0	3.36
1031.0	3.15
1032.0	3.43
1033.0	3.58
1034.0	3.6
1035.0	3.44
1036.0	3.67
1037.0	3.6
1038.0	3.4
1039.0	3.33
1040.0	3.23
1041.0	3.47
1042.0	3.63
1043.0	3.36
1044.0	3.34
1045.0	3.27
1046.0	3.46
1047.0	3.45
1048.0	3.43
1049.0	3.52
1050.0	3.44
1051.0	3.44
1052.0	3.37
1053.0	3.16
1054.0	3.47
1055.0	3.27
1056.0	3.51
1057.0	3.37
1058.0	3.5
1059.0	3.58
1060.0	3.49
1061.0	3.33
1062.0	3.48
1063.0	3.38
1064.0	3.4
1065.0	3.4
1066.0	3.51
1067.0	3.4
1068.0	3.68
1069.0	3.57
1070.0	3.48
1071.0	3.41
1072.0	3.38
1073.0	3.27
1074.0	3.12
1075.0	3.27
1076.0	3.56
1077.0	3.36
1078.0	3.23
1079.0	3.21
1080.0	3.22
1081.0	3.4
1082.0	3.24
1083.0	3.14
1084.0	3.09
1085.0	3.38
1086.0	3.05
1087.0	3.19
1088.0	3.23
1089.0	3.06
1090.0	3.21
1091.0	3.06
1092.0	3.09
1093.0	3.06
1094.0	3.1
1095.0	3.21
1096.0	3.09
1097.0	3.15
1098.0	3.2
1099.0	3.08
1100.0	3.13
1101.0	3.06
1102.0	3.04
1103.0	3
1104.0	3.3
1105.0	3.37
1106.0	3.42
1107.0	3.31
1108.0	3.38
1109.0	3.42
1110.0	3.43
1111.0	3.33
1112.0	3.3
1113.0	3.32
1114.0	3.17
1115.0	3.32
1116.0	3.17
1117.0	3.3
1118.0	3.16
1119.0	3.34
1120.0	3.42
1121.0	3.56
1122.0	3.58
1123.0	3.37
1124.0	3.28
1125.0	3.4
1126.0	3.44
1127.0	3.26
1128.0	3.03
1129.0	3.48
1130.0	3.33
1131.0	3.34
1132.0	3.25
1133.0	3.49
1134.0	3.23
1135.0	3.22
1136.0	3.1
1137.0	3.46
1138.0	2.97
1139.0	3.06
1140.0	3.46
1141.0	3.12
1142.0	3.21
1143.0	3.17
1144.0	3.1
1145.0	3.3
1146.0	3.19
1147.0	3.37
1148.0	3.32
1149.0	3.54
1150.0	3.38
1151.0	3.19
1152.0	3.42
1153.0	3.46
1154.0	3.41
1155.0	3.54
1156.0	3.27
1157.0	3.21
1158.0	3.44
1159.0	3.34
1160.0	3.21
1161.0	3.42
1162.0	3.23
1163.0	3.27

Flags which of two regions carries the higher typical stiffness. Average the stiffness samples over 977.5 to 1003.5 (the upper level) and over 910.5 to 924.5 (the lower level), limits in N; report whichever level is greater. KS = 3.513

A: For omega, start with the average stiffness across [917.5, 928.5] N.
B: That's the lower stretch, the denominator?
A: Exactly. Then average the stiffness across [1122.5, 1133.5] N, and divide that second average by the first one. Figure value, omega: 0.99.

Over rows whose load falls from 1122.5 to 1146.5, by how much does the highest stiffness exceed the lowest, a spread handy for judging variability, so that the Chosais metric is 0.52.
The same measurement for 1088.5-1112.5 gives 0.43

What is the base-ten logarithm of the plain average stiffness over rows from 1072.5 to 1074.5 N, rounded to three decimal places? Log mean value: 0.504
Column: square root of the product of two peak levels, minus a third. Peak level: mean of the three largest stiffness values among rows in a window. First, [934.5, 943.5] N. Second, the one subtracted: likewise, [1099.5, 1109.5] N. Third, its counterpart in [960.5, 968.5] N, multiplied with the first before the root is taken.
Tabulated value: 0.25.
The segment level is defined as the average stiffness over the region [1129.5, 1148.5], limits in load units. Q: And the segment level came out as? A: 3.25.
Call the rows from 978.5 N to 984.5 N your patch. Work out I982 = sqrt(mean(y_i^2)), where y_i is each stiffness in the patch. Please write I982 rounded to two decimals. 3.56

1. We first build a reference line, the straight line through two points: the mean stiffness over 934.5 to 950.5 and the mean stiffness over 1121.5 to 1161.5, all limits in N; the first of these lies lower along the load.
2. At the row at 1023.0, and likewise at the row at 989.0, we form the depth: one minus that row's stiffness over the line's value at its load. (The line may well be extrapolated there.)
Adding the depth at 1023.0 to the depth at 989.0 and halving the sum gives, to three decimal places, -0.020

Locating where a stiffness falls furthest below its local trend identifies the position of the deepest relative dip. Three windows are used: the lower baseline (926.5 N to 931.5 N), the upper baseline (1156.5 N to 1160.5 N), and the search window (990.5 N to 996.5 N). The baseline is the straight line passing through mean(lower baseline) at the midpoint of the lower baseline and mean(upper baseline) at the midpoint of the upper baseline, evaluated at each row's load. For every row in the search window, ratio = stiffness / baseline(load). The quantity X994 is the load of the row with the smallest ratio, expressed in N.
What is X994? 996.0 N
